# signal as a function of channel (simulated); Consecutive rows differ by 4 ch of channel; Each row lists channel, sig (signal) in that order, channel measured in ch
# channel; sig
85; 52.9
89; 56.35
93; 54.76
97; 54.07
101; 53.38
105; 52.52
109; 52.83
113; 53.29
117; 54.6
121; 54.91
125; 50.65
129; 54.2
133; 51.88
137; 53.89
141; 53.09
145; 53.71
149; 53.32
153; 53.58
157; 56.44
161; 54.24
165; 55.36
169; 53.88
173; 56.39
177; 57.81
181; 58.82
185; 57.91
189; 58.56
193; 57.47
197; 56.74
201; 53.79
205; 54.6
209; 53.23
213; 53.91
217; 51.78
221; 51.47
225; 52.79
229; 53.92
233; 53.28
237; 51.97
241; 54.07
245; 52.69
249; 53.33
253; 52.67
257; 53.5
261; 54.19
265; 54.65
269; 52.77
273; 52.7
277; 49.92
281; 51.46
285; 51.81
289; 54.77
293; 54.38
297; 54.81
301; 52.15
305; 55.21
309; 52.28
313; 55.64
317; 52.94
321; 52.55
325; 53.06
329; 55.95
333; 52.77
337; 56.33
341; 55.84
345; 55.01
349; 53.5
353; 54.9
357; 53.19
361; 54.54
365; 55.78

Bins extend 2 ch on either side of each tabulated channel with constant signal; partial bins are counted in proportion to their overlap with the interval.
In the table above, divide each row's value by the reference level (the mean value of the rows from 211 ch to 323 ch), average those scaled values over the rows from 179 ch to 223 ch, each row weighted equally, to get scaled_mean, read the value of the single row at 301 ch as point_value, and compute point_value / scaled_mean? 50.1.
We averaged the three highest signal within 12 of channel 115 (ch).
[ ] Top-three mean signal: 54.3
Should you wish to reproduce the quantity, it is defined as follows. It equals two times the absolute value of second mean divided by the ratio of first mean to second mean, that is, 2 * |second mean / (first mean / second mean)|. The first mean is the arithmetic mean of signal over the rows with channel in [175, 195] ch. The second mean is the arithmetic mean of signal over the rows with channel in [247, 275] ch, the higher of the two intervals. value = 98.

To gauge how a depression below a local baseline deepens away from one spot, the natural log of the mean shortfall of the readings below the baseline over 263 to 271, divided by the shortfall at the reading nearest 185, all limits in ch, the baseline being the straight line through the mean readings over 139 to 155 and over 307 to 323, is -2.6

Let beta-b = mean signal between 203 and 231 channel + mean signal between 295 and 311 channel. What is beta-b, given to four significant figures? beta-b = 106.7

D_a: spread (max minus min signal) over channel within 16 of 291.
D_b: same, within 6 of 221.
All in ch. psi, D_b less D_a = -4.0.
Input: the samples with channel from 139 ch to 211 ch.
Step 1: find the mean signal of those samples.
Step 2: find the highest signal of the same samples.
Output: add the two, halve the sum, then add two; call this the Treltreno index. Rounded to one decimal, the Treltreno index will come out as 59.2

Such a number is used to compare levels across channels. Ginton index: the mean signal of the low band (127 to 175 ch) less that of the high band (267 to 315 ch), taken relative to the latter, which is 0.019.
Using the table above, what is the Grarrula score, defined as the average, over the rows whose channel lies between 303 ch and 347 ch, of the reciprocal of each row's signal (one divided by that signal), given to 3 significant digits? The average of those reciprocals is 0.0184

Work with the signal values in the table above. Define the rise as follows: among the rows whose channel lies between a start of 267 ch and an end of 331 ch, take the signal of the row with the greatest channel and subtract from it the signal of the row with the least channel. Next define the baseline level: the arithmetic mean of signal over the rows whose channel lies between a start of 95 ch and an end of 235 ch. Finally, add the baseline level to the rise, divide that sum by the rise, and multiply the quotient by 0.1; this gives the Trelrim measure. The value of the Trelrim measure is 2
